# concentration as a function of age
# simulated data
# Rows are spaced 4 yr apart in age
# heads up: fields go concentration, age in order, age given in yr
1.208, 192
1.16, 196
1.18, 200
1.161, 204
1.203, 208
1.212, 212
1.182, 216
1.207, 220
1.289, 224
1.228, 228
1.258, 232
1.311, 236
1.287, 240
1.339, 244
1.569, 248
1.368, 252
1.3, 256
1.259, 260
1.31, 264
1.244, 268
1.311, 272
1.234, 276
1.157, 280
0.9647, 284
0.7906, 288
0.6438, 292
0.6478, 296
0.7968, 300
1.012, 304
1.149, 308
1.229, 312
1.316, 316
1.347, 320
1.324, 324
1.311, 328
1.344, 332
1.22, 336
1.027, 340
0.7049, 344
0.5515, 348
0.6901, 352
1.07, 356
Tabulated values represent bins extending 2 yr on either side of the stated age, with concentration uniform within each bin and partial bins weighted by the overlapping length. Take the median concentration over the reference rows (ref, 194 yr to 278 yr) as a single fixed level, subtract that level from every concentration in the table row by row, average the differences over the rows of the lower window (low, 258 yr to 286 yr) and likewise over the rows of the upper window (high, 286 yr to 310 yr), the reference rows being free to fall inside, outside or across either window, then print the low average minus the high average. 0.4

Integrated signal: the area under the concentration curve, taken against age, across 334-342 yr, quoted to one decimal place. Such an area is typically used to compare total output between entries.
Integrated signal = 9.0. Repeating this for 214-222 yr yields 9.6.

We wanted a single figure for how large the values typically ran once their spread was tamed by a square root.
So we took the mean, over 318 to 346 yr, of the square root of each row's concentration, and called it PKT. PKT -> 1.08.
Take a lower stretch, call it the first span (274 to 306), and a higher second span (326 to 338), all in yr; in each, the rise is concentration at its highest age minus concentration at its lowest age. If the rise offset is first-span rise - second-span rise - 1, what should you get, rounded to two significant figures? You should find -1.1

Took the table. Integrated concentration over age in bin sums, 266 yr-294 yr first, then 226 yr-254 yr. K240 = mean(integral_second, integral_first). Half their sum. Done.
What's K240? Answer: 33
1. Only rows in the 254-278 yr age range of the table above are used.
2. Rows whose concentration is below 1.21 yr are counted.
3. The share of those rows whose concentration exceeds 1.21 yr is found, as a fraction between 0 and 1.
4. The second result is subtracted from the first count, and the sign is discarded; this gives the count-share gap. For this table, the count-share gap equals 1.0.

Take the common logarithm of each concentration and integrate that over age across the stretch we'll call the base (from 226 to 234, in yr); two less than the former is -1.24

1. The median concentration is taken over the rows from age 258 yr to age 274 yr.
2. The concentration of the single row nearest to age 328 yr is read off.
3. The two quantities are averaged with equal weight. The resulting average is 1.30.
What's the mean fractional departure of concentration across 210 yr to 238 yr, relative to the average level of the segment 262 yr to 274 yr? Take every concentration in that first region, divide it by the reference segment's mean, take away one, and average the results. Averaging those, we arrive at -0.04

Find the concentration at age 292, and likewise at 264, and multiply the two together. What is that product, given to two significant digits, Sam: 0.84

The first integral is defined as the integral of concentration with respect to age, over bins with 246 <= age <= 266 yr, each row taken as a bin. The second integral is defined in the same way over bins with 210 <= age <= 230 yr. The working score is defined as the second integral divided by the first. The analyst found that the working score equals 0.90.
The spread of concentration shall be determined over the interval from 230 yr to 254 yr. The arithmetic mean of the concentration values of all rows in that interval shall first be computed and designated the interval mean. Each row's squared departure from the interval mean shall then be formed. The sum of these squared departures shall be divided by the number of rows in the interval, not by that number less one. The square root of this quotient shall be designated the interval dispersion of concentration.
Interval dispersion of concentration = 0.10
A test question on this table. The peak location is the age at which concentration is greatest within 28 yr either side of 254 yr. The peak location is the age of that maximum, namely 248 yr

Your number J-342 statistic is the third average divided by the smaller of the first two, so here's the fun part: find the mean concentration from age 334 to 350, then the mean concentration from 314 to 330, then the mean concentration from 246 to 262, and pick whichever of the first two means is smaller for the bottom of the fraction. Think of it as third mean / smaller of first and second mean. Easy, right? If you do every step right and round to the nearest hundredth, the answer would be 1.57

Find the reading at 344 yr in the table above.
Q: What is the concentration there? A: 0.7049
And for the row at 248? 1.569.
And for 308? 1.149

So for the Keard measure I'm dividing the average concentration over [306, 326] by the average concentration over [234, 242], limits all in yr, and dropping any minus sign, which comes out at 0.98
